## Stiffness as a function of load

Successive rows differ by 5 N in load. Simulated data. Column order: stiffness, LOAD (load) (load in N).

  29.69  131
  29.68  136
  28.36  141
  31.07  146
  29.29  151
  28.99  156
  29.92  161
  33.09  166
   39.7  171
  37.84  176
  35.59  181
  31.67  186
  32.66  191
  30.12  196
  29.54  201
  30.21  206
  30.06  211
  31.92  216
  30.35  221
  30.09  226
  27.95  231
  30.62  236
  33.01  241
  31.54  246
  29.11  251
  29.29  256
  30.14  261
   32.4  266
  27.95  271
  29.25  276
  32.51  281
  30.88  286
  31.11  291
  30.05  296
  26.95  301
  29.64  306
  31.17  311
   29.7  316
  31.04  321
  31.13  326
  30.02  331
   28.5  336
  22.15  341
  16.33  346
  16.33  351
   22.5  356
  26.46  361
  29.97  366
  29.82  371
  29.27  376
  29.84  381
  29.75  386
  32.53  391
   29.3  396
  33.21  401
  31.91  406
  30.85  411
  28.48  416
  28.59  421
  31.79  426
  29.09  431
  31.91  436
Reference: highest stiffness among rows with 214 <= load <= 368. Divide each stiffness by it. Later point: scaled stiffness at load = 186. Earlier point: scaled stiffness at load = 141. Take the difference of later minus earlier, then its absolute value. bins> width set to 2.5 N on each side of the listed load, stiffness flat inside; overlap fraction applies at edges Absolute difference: 0.100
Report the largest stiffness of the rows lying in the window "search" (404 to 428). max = 31.91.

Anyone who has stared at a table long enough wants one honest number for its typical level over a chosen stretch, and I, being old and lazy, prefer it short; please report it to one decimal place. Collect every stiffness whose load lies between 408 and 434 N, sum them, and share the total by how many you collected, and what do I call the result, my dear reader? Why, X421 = 29.8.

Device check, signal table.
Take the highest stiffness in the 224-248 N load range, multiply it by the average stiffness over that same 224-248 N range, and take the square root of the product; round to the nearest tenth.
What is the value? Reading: 31.8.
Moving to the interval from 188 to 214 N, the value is 31.6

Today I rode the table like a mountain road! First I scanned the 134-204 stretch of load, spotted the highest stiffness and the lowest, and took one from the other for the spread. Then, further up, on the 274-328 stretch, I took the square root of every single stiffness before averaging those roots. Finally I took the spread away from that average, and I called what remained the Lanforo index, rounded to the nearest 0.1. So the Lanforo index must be -5.8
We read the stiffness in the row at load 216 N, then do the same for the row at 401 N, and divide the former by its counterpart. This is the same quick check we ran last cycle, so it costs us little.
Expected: 0.961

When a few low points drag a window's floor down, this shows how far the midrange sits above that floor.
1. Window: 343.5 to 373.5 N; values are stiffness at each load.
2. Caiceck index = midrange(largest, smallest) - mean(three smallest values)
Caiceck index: 4.8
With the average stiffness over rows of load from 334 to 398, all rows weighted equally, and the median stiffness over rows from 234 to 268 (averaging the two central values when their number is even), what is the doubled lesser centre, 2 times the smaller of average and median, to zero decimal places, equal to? 53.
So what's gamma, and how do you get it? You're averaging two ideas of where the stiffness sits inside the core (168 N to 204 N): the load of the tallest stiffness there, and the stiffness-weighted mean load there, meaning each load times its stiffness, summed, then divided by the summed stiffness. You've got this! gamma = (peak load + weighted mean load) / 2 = 178.0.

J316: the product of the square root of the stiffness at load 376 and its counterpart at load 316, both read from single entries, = 29.5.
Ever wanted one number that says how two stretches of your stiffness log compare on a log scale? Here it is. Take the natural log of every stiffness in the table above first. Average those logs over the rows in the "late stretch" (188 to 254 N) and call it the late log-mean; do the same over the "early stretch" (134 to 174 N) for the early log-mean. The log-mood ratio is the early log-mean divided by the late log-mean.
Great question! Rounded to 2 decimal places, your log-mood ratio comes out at 1.01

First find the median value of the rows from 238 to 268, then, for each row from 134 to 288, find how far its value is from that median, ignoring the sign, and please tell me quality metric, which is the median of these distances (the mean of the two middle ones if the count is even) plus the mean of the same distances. 3.4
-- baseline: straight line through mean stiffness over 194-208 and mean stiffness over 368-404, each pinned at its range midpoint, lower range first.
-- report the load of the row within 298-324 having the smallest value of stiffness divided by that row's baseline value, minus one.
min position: 301 N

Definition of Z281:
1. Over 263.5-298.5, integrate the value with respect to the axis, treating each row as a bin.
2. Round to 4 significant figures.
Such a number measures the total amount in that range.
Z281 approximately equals 1071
